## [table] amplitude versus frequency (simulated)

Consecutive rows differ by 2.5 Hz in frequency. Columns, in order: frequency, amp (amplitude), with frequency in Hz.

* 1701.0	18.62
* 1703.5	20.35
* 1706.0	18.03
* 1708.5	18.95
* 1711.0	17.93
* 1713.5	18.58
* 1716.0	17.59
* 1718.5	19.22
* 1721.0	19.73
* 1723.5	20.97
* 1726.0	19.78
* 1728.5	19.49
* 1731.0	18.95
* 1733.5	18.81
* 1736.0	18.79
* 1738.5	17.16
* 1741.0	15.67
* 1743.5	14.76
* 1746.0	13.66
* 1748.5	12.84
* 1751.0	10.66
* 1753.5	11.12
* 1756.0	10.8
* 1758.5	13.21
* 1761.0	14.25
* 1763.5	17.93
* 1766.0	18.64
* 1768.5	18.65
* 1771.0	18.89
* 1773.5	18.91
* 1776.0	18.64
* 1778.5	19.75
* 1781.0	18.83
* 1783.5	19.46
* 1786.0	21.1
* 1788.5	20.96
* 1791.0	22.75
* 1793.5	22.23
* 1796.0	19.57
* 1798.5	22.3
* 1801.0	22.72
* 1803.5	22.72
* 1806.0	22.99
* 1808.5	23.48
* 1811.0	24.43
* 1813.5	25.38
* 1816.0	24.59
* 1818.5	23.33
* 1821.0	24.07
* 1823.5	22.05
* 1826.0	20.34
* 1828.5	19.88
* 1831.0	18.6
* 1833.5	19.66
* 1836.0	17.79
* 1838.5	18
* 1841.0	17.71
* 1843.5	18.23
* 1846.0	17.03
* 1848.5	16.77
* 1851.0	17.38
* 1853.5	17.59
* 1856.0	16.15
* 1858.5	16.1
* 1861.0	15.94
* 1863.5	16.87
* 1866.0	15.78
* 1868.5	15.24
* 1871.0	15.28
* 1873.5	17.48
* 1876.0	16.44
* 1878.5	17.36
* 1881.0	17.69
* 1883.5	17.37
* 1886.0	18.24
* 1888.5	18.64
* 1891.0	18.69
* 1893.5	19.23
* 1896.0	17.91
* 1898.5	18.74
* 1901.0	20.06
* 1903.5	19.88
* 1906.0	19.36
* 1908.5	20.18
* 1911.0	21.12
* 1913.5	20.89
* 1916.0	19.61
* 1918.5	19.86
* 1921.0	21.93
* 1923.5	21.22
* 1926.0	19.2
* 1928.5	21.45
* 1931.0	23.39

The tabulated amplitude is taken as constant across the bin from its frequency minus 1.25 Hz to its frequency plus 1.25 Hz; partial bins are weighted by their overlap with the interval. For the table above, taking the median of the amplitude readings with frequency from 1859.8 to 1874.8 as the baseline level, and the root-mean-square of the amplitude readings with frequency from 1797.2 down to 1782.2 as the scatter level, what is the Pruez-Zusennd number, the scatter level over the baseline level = 1.3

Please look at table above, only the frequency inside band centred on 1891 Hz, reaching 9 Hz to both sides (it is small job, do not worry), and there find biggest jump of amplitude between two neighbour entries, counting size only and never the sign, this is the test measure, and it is 1.3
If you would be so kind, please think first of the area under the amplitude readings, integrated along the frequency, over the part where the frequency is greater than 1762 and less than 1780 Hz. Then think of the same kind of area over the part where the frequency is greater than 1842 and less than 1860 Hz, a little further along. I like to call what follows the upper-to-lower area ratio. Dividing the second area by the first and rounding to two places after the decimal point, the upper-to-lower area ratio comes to 0.91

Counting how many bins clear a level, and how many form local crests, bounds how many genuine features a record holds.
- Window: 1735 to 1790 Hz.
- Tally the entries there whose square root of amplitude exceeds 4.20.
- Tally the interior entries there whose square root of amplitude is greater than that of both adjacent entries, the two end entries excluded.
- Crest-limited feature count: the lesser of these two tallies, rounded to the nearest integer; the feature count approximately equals 4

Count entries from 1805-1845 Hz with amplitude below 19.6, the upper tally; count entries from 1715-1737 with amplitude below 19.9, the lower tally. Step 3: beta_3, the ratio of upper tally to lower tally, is 1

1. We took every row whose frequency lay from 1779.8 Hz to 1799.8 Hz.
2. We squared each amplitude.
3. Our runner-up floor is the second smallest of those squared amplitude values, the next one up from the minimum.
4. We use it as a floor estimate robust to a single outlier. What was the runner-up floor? 379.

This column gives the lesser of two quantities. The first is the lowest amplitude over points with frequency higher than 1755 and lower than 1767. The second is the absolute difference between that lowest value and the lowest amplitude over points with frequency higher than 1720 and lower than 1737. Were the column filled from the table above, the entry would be 8.0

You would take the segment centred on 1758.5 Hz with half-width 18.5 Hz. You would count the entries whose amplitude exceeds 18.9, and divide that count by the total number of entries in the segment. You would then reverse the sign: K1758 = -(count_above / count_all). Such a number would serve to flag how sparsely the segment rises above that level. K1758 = -0.1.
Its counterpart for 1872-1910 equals -0.3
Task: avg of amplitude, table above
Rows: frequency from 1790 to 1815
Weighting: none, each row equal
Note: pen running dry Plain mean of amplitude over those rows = 23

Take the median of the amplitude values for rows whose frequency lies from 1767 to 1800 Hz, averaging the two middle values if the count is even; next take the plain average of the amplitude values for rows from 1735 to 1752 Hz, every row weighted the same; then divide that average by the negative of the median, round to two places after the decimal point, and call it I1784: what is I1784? -0.76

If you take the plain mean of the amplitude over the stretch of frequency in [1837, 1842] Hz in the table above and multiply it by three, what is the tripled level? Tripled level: 54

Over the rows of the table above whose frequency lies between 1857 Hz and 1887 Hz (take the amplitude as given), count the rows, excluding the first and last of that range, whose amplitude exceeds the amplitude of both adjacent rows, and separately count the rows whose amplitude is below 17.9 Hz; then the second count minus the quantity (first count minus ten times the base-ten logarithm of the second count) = 18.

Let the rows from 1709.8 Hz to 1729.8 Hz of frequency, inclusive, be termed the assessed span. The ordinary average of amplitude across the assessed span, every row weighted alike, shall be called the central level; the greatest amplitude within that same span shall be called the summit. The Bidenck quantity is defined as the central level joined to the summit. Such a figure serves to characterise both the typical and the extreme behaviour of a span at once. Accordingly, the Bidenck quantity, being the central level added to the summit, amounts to 40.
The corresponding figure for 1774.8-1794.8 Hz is 43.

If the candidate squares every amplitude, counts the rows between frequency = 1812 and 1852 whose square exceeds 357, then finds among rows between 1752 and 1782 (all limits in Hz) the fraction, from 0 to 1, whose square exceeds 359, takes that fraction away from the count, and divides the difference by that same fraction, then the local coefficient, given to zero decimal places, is 95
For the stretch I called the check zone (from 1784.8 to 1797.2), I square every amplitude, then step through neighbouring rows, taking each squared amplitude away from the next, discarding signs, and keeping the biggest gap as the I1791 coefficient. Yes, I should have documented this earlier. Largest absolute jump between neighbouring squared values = 111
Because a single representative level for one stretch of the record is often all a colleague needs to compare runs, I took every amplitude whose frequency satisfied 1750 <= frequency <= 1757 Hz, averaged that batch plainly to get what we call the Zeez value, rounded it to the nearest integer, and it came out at 11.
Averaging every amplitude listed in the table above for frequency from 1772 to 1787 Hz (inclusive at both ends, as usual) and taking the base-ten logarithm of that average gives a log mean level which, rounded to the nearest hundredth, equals 1.29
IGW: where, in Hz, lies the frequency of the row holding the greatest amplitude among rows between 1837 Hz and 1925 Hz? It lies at 1921.0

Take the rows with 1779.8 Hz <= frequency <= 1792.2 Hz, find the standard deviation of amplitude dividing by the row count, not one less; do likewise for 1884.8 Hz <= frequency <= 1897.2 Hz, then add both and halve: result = 0.91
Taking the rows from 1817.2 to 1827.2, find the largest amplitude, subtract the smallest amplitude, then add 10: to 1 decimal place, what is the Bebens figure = 13.7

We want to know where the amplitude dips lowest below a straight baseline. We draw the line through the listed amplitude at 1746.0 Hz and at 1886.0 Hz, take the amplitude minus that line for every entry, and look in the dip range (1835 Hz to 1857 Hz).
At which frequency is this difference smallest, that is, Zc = 1856.0 Hz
